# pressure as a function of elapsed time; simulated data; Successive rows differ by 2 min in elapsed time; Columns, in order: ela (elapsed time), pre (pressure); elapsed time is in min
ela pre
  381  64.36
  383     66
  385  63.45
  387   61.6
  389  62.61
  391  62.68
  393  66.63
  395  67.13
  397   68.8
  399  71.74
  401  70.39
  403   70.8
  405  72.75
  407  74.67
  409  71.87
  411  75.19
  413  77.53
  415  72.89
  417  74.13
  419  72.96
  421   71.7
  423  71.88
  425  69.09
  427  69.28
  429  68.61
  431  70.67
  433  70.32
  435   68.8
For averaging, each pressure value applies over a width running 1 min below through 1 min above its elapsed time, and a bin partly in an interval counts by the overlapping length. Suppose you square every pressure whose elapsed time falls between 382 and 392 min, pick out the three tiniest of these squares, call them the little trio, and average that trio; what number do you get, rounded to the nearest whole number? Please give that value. 3881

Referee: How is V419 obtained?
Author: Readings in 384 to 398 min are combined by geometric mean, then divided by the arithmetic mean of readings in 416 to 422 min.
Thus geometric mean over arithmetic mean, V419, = 0.89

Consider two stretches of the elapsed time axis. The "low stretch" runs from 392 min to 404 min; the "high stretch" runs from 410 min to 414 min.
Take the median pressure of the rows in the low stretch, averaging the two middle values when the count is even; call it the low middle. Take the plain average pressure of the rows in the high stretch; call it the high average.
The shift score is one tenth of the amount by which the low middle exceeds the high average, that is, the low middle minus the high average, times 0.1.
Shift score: -0.68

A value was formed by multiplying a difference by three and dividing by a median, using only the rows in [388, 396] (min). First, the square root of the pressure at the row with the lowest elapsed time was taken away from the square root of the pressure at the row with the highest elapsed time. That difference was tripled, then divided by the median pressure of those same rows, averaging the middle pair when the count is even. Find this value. 0.013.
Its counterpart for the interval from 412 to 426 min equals -0.020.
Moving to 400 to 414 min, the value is 0.017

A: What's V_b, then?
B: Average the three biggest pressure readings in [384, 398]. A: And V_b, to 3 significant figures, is 67.5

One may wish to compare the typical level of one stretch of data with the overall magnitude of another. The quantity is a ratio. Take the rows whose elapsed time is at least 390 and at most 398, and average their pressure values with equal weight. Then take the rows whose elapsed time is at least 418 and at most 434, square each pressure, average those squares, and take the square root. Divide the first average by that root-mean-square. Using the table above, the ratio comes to 0.94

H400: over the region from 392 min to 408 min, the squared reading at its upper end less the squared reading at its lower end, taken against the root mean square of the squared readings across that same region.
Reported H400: 0.23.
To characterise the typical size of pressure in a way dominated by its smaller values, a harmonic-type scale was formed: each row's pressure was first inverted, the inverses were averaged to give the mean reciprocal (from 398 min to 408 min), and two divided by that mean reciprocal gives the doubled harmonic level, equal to 144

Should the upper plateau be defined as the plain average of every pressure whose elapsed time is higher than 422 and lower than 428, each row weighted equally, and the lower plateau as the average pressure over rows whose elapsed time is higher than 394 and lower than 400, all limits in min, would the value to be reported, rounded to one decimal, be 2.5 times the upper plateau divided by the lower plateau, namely 2.5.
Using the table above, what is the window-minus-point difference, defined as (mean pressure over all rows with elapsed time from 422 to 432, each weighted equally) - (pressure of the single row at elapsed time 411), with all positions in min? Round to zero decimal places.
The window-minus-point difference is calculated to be -5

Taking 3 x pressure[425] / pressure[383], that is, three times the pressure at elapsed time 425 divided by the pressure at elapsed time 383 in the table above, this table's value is 3.1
